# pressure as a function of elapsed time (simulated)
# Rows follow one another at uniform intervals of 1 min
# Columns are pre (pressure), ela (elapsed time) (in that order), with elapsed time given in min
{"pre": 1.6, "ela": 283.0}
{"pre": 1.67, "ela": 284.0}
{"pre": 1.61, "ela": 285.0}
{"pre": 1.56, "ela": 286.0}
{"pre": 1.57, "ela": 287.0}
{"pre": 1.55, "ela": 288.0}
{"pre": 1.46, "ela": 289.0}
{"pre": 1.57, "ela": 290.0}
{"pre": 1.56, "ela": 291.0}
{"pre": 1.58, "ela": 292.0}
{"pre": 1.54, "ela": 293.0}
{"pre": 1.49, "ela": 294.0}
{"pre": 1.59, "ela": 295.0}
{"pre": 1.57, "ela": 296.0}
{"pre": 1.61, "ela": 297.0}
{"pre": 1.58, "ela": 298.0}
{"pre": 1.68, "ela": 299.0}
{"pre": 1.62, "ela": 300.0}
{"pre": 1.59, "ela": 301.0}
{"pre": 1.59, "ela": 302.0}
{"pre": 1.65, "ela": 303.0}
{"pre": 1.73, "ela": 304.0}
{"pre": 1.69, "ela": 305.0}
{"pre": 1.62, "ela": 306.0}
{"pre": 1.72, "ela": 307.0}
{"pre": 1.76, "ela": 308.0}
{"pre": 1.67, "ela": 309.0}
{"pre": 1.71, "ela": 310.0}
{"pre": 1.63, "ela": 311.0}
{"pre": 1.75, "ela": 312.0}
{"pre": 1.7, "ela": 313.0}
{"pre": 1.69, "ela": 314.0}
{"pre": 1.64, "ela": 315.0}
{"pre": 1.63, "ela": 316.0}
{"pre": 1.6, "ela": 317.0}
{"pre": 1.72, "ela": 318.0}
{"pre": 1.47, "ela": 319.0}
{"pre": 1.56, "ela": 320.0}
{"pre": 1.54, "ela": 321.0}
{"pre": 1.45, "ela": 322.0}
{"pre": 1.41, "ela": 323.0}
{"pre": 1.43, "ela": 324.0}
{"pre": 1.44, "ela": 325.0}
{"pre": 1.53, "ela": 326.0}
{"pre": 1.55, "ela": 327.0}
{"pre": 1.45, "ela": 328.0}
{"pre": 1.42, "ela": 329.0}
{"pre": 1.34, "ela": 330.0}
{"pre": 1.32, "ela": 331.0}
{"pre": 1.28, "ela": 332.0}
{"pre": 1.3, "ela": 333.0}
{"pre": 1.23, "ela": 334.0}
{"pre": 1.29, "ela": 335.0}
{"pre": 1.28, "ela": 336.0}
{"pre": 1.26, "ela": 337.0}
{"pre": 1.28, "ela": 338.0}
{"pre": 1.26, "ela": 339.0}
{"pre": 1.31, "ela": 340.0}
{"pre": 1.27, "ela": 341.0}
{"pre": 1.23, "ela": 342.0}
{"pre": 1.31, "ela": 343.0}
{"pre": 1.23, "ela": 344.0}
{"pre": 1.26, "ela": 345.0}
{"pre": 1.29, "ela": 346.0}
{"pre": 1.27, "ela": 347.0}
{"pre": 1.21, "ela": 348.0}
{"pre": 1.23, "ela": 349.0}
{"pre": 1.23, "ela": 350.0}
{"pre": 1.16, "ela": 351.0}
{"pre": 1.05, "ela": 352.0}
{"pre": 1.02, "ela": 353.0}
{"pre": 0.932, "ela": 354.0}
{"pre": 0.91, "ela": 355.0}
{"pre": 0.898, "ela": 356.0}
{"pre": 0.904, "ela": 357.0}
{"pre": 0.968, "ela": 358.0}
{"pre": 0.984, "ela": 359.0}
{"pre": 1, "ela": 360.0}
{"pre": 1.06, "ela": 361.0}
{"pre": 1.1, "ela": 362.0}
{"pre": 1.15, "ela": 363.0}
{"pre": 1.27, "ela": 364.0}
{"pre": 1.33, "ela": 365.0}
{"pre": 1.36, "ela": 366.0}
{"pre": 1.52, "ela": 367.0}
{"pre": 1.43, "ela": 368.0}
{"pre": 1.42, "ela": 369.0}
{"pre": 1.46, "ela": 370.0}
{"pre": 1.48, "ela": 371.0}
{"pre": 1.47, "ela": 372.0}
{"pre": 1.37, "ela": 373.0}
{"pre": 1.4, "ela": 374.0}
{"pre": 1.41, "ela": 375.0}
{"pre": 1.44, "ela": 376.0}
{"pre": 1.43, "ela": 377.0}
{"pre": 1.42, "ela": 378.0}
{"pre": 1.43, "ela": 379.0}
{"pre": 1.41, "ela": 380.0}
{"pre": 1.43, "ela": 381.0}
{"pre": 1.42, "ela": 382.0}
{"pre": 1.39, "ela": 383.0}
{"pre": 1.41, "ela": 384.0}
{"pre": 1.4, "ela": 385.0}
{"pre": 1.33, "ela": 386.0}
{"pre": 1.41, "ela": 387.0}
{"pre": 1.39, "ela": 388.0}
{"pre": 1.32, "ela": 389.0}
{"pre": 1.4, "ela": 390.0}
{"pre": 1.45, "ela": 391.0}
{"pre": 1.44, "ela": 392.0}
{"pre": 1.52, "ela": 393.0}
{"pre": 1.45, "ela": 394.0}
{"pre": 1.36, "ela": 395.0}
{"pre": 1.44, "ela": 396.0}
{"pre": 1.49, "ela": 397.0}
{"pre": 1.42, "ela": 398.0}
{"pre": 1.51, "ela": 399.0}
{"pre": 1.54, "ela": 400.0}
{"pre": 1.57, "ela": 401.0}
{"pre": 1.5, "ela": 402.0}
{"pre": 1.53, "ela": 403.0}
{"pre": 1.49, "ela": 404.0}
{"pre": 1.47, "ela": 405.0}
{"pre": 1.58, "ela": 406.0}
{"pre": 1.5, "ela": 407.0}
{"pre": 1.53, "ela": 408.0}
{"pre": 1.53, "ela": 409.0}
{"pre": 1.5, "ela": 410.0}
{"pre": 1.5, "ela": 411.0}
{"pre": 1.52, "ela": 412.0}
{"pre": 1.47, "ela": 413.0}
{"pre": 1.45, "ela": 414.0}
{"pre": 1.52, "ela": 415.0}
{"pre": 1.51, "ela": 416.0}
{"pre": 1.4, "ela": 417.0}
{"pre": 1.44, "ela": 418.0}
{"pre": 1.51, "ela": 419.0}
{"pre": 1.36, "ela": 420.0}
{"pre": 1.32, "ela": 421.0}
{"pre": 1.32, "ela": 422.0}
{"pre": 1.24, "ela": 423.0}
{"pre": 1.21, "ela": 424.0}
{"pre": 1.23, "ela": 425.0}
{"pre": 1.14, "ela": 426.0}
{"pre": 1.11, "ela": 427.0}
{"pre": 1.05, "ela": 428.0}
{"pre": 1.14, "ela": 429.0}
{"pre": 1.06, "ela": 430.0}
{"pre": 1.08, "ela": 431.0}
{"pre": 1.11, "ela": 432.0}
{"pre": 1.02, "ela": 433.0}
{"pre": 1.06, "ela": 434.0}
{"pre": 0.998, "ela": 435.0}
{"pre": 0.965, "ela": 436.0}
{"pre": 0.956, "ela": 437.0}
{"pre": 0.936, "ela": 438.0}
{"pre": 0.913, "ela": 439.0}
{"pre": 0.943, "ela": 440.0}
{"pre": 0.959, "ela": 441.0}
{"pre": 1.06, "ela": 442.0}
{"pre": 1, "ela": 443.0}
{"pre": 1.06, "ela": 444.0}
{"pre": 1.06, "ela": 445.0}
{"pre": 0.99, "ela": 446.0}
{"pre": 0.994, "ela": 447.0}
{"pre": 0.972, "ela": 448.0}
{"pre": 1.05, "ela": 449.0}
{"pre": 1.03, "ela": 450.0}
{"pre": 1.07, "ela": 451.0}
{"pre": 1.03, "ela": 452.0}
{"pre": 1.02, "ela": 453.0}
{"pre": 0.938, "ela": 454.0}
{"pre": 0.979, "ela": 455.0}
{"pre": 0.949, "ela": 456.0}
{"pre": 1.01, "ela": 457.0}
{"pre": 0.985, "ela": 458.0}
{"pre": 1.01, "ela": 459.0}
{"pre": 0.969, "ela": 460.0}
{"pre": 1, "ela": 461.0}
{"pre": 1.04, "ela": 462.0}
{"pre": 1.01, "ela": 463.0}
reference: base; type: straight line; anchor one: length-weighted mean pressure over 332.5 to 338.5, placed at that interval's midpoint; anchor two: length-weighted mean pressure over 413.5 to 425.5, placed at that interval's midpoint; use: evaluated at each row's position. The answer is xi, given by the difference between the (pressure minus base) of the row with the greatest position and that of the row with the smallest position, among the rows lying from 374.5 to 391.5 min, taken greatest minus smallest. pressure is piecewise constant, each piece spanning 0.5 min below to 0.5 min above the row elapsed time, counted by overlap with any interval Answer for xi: 0.02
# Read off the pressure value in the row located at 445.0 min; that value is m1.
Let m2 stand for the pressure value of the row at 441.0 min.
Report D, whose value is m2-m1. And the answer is -0.10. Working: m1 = 1.06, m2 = 0.959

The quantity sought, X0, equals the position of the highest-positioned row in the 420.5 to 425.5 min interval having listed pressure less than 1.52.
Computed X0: 425.0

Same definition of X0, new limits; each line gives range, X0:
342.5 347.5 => 347.0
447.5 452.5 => 452.0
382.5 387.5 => 387.0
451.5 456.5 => 456.0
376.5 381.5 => 381.0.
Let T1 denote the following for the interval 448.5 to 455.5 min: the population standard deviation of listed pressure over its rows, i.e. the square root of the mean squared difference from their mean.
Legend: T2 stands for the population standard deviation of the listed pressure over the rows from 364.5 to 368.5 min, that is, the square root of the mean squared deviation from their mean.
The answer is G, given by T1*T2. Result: 0.0030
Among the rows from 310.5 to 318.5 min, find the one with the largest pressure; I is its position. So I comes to 312.0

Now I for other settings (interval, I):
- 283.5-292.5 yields 284.0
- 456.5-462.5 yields 462.0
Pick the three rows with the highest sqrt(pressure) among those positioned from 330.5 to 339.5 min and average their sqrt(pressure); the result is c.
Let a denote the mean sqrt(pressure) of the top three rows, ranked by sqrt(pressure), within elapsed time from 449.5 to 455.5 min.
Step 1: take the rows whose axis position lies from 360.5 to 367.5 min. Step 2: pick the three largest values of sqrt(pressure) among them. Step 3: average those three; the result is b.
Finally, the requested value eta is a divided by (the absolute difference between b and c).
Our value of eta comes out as 24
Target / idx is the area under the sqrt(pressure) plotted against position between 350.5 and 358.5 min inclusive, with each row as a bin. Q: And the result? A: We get 7.9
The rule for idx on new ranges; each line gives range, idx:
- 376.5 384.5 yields 9.5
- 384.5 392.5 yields 9.4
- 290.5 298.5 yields 10.0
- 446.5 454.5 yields 8.1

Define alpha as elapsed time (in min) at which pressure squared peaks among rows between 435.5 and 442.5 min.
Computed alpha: 442.0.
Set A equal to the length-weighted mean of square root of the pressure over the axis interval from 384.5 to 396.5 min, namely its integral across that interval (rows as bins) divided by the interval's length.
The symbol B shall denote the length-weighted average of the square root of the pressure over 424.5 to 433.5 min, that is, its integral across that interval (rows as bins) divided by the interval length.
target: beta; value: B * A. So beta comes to 1.25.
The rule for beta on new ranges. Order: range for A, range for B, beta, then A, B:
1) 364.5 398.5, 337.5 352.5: 1.33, 1.19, 1.11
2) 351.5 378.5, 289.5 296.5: 1.38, 1.10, 1.25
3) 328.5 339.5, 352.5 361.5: 1.12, 1.14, 0.98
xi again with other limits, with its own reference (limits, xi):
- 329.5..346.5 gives -0.07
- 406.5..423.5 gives -0.28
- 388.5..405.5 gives 0.13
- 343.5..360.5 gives -0.25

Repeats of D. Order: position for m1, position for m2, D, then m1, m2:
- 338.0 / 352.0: -0.23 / 1.28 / 1.05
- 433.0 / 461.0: -0.02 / 1.02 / 1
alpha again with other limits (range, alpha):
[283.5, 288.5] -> 284.0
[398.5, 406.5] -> 406.0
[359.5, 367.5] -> 367.0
